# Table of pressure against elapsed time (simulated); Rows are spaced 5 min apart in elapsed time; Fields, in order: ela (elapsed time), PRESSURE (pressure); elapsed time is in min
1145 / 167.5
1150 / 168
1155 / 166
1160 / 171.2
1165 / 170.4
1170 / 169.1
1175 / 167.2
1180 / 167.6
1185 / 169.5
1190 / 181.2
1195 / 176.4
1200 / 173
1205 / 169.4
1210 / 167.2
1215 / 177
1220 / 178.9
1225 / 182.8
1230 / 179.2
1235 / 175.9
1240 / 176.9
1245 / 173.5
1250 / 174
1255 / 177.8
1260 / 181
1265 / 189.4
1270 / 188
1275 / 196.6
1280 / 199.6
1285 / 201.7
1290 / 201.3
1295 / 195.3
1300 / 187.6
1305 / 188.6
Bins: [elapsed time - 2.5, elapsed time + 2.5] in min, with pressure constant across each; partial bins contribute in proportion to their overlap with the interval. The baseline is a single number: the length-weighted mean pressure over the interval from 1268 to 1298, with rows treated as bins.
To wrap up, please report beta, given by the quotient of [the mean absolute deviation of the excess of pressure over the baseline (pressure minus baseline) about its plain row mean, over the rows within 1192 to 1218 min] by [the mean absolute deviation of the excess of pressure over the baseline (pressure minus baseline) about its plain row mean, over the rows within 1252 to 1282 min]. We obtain 0.5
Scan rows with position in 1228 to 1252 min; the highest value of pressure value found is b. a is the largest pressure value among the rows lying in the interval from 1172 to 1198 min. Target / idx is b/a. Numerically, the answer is 0.99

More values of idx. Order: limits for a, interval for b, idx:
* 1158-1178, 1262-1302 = 1.18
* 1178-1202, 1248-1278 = 1.08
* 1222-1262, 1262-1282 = 1.09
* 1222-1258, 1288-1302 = 1.10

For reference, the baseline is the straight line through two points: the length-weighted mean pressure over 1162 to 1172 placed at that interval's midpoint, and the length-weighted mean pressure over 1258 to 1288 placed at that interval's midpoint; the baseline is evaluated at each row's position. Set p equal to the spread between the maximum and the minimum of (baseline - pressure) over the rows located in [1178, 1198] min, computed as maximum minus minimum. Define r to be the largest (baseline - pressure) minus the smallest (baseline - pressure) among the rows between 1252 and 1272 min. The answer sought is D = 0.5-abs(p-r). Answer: -1.5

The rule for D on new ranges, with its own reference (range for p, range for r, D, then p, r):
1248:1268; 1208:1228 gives 0.3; 12.1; 12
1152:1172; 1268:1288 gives -5.6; 4.3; 10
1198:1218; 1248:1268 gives -2.9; 8.7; 12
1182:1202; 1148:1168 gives -6.0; 10.6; 4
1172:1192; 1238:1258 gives -5.8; 11.4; 5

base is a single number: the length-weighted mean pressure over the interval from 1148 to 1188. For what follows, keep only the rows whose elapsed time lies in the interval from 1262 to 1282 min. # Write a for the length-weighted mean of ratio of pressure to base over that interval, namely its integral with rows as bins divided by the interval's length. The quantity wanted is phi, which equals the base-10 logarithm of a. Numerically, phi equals 0.058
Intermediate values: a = 1.14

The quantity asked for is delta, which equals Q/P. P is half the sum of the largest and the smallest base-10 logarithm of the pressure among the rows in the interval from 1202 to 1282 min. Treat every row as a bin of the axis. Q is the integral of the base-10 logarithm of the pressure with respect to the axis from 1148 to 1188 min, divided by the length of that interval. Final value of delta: 0.98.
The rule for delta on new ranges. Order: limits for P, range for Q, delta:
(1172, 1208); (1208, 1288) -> 1.01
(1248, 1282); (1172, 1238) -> 0.99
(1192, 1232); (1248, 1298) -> 1.02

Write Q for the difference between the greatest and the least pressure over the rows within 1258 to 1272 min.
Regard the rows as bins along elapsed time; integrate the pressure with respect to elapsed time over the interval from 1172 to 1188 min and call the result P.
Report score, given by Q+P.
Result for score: 2705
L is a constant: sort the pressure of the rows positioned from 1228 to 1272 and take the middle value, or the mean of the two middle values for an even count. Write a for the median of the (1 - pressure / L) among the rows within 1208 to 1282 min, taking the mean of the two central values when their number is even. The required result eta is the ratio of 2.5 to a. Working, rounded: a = -0.01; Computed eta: -404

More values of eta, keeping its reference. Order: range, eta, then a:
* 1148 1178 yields 48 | 0.05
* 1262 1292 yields -22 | -0.11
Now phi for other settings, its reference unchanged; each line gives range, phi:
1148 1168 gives 0.000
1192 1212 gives 0.008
